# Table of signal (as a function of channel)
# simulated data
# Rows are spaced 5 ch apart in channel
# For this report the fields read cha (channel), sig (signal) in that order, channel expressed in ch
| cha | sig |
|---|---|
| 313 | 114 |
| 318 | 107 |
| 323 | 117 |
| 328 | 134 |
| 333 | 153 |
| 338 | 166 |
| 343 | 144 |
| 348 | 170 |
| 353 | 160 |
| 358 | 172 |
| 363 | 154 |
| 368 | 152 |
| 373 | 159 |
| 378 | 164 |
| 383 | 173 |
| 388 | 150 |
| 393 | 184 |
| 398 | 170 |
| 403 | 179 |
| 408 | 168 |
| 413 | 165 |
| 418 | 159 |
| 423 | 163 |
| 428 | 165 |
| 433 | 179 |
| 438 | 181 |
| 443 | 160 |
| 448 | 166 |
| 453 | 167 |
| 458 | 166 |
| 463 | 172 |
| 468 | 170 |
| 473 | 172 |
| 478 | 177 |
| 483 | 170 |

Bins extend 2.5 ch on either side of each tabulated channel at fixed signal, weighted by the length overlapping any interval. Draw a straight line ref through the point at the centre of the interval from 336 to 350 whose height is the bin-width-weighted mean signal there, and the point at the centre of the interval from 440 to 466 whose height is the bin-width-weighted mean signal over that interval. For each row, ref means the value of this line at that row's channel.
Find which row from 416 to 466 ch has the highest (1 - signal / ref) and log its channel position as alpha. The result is 443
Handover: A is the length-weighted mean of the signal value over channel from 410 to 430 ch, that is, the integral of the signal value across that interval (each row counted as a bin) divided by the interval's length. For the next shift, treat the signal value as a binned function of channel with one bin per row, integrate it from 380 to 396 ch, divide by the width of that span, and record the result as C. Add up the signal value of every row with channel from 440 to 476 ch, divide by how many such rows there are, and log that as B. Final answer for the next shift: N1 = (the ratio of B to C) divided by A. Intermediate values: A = 163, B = 168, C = 169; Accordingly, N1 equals 0.0061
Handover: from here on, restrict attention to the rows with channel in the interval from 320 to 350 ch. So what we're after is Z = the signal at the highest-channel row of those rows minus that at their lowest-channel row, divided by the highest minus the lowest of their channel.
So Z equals 2.1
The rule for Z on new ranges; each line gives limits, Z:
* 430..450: -0.9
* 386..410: 0.9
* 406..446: -0.2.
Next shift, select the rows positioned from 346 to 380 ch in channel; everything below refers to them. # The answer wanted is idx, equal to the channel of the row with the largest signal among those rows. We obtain 358 ch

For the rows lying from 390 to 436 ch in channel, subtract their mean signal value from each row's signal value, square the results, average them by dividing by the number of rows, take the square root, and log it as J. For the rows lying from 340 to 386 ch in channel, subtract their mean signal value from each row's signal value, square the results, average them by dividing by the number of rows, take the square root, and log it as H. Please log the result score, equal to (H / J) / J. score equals 0.14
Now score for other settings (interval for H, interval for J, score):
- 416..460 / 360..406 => 0.05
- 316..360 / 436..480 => 0.62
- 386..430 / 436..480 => 0.27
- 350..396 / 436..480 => 0.30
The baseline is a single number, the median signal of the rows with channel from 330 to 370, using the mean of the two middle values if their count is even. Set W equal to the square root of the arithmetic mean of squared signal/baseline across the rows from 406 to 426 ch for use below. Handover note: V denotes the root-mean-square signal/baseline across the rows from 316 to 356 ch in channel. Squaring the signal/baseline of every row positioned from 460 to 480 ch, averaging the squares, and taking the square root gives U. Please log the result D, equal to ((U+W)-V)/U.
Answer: 1.11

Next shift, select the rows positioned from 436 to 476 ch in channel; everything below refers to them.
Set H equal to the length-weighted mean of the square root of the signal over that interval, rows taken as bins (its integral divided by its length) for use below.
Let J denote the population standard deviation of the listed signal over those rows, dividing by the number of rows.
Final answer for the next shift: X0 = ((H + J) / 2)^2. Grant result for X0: 88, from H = 13.0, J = 6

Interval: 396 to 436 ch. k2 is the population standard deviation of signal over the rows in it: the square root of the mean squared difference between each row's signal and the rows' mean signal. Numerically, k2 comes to 6.8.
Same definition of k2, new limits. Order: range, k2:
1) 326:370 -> 11.7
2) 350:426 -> 9.4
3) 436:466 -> 6.5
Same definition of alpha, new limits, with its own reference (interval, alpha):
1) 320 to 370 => 323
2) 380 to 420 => 388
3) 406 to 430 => 418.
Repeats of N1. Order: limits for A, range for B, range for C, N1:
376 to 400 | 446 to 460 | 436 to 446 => 0.0058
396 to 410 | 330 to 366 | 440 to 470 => 0.0055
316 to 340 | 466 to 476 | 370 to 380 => 0.0079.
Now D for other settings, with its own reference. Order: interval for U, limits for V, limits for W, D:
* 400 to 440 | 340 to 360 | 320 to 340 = 0.89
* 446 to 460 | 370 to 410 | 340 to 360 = 0.96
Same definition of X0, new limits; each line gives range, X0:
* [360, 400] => 142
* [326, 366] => 154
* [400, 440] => 110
